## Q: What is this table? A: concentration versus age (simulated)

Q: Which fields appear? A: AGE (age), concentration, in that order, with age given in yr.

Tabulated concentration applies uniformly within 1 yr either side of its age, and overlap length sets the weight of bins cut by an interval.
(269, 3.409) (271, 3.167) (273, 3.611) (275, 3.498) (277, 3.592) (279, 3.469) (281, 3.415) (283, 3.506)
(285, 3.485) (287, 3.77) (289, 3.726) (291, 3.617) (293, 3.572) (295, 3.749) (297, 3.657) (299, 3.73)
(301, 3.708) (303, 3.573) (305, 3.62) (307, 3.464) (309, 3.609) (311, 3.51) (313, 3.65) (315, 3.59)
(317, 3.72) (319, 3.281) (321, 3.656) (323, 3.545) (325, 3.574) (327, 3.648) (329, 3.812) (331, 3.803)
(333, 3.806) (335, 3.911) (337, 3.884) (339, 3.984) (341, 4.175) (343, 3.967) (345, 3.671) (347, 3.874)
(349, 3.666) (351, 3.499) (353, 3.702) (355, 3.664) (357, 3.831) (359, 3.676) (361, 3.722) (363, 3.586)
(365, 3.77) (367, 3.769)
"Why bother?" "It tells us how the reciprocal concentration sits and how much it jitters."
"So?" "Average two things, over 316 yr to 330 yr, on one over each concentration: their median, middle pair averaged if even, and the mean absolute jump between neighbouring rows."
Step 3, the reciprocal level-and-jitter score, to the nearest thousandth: 0.145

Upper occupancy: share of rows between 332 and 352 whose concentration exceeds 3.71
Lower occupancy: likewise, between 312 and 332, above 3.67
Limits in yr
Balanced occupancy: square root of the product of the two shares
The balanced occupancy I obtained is 0.46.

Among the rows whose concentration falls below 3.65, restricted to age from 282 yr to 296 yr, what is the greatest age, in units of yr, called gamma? 293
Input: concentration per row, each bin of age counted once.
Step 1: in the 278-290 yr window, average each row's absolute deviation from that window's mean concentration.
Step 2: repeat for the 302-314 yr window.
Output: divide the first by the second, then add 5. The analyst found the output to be 7.2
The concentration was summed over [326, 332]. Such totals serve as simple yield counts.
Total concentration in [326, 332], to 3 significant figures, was 11.3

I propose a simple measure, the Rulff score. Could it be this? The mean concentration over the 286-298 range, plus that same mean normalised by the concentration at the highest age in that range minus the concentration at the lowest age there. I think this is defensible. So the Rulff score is -29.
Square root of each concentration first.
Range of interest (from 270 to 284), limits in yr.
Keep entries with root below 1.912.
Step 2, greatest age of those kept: 283 yr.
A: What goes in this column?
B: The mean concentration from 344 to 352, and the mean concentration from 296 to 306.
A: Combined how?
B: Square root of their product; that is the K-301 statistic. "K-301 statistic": 3.67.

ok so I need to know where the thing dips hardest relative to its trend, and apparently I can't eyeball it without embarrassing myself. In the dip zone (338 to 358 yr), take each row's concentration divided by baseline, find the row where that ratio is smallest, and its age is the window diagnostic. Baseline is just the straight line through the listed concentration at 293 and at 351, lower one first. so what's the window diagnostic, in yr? 351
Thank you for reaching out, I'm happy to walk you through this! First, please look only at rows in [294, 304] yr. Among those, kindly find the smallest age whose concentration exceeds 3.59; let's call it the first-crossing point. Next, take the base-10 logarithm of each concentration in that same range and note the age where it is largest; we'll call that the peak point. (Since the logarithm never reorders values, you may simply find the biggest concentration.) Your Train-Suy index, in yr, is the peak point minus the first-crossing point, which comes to 0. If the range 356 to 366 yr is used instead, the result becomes 0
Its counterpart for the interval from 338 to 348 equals 2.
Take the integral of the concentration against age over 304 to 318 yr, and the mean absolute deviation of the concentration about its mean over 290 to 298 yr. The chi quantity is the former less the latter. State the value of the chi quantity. 50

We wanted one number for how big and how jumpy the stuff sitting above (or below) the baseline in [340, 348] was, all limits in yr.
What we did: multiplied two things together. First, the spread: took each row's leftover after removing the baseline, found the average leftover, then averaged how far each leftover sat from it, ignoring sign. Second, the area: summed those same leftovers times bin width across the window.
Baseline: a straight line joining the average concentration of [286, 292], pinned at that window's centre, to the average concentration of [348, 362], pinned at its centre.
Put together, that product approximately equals 0.28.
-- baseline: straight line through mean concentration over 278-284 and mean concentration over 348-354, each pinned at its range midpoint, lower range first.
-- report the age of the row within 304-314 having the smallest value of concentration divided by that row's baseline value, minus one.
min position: 307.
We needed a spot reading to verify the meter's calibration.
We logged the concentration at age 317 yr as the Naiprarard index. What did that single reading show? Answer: 3.72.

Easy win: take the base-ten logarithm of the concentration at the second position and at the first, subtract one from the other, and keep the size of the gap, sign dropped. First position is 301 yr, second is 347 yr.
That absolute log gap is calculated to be 0.019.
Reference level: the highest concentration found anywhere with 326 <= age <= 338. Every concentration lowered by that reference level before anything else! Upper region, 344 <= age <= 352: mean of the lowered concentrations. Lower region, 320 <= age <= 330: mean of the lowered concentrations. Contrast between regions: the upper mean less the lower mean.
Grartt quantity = 0.03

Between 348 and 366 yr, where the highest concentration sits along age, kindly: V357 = 357 yr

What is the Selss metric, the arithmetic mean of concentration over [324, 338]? 3.78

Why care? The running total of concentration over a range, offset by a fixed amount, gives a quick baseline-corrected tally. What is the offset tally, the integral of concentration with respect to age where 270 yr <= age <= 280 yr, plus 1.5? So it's 36.2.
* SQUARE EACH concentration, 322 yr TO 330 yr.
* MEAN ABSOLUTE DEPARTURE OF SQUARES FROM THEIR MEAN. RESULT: 0.62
